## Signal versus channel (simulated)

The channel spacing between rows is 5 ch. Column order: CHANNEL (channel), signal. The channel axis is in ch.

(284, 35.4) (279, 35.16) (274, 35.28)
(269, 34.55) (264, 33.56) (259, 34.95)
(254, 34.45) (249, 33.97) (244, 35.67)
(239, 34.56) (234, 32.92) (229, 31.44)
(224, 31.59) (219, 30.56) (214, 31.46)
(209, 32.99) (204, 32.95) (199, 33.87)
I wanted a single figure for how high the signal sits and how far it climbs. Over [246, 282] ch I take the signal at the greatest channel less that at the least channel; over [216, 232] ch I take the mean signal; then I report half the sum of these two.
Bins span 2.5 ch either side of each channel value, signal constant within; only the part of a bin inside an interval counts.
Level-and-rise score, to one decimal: 16.2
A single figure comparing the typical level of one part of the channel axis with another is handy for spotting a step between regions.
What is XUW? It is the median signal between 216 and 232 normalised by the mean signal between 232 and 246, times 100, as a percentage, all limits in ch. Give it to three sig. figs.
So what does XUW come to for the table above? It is 91.4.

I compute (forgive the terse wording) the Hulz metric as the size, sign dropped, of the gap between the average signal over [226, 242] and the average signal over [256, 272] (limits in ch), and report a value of 1.4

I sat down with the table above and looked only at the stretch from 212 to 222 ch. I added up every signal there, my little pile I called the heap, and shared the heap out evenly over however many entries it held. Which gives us 31.0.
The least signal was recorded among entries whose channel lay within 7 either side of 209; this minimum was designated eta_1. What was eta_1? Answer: 31.46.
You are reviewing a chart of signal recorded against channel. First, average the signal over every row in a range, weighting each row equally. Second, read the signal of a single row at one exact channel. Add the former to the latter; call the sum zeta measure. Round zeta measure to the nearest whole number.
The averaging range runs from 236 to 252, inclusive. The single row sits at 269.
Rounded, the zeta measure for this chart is 69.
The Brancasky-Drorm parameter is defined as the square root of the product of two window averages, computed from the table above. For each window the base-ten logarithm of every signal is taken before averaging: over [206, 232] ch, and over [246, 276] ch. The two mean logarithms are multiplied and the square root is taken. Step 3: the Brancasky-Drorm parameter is 1.52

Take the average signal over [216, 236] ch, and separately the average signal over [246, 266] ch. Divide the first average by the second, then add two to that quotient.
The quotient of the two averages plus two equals 2.92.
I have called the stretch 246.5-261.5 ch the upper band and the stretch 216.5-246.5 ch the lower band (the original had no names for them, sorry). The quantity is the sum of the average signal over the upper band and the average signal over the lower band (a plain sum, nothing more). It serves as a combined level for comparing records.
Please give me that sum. 67.2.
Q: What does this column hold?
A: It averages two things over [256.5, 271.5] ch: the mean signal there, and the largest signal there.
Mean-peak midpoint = 34.7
